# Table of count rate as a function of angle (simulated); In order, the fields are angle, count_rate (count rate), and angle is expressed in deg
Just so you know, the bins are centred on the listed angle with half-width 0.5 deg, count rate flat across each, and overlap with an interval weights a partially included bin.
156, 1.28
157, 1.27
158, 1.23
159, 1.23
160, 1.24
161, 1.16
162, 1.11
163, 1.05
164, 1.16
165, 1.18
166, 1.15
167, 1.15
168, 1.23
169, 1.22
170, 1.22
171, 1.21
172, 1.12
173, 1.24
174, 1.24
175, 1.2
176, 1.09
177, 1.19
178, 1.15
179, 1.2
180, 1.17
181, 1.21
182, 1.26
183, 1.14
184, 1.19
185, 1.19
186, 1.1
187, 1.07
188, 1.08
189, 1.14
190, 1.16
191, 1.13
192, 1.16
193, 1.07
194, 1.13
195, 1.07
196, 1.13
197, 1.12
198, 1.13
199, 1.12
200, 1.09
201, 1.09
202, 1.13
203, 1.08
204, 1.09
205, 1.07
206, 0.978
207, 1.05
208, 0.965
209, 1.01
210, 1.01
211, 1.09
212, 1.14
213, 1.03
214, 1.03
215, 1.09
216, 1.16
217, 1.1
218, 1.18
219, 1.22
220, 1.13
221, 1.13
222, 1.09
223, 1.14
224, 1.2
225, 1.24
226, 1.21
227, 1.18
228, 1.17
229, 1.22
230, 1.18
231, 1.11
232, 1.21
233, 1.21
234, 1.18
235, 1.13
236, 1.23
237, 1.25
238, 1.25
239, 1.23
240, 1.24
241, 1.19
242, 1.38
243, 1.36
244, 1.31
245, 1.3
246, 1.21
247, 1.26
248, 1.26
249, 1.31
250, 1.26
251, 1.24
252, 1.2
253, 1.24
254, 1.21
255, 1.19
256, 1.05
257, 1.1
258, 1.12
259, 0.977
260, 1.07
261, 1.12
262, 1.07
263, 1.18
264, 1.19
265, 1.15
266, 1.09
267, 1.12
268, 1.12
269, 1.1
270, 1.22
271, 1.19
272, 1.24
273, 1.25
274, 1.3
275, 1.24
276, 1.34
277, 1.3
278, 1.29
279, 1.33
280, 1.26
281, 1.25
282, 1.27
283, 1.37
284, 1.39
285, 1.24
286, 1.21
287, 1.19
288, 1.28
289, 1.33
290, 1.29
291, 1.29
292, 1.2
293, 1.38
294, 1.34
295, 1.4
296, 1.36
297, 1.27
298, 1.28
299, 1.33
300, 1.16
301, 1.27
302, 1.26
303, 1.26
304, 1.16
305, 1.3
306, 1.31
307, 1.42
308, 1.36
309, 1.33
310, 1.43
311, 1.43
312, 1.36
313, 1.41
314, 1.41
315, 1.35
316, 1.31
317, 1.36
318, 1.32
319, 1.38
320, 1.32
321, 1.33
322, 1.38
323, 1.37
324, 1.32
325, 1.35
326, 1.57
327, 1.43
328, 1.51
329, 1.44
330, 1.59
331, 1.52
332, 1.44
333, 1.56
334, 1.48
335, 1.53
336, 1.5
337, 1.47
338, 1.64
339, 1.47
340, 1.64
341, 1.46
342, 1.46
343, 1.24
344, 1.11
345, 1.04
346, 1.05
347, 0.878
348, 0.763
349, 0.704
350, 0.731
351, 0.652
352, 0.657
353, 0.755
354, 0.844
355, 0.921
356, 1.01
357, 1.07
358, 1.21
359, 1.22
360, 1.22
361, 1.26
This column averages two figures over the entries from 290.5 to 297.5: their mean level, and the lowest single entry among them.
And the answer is 1.26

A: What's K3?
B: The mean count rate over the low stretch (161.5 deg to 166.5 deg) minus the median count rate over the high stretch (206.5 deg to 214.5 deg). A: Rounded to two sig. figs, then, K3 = 0.10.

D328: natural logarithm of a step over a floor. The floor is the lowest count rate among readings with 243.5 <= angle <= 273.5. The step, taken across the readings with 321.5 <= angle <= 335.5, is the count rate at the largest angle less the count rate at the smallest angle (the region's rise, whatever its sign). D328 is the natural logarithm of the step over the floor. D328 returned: -1.9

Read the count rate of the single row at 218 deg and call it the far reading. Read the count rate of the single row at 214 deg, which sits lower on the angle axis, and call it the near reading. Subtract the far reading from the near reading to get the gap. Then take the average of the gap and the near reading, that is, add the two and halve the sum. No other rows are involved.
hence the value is 0.44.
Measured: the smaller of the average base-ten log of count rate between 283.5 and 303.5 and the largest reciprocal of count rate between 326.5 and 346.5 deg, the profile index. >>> 0.11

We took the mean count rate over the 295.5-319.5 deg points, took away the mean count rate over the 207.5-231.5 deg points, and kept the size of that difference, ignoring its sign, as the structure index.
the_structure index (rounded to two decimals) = 0.20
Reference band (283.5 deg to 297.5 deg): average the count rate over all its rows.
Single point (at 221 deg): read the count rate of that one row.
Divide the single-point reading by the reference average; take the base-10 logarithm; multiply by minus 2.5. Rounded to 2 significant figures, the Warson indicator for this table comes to 0.15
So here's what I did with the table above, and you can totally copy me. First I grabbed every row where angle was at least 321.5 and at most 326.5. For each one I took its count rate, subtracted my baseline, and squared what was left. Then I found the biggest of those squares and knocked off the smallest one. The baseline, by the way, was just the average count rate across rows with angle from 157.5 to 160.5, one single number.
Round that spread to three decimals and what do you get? 0.106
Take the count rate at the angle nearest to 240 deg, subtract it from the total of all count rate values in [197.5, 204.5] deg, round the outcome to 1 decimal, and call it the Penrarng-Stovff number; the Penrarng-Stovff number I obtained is 6.5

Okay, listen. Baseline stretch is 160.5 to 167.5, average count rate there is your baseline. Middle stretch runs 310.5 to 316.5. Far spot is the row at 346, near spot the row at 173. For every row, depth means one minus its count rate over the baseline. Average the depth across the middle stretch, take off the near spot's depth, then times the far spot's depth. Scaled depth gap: -0.009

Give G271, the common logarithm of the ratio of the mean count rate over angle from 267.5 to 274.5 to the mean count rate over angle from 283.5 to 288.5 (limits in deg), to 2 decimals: -0.02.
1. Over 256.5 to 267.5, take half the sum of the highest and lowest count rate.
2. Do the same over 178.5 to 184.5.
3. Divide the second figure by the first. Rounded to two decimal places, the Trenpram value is 1.11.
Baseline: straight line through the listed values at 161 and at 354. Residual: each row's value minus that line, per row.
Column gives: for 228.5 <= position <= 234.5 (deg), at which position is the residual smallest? 231 deg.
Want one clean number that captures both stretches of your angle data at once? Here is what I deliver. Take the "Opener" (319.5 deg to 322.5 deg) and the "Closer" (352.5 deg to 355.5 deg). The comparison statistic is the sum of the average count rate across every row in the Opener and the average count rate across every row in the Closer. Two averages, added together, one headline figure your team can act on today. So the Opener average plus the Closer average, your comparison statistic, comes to 2.18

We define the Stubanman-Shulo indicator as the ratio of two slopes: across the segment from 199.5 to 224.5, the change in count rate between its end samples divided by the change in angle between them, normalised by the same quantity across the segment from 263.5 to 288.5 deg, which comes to 1.2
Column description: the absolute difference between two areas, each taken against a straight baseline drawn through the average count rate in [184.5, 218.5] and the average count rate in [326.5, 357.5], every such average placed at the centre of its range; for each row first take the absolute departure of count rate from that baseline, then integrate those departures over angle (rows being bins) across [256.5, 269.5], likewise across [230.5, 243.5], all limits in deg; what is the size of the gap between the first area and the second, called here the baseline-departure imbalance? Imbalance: 0.74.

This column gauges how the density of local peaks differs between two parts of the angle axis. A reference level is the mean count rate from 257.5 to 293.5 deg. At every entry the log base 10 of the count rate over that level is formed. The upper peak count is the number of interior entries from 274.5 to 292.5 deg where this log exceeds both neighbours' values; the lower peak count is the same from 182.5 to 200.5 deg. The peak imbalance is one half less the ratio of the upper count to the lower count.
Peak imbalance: -0.30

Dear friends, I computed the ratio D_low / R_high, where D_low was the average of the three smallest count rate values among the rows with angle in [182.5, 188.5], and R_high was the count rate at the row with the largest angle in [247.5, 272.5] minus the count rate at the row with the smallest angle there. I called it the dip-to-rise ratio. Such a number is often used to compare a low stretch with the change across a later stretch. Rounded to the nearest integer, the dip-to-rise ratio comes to -54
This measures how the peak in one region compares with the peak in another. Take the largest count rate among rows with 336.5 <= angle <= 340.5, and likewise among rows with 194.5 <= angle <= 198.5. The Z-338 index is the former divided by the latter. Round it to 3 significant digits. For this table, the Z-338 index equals 1.45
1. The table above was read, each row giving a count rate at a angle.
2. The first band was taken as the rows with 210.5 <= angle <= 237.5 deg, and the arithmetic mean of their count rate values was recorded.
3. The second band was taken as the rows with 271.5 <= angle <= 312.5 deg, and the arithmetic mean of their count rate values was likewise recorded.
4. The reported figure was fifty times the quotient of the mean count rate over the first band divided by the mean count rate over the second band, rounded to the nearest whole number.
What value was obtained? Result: 45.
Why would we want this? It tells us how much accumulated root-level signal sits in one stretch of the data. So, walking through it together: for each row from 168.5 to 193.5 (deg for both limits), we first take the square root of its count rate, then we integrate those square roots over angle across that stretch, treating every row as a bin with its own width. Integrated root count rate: 27.0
